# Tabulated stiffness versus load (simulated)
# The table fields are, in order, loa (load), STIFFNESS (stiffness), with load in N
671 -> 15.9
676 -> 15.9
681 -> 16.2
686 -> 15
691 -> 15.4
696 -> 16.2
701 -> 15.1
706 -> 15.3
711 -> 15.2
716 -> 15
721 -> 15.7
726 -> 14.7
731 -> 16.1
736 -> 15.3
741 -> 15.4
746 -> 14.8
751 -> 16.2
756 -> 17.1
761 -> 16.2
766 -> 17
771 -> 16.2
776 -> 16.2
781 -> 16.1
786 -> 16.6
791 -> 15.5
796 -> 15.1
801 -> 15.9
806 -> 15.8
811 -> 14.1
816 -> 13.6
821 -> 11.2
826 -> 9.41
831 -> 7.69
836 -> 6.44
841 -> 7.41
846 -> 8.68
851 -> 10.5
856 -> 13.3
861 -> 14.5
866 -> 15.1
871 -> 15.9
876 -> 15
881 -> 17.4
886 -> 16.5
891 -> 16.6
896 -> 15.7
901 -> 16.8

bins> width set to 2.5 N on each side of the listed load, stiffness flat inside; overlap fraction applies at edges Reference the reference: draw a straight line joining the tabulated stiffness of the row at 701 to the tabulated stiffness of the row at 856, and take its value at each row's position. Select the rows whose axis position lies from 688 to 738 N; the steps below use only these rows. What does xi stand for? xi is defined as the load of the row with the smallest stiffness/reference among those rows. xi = 726 N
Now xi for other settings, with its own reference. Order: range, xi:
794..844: 836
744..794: 746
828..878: 836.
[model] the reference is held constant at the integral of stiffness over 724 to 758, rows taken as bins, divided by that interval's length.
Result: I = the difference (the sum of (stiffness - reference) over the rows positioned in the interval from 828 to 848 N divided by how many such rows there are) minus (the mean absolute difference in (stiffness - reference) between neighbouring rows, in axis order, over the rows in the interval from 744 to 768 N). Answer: -9.1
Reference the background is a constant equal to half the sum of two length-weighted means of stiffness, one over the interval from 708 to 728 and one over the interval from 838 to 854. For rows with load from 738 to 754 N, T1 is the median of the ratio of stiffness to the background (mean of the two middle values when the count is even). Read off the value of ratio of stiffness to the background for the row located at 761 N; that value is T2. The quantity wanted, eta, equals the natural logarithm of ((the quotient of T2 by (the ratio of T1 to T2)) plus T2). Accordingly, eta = 1.0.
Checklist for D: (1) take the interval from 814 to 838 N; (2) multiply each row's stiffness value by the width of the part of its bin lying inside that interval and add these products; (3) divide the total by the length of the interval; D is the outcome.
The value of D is 9.7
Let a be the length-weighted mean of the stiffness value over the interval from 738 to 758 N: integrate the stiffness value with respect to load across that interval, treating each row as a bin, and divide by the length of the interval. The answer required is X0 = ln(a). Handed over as 2.76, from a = 15.8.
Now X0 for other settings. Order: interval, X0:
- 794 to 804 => 2.74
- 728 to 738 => 2.75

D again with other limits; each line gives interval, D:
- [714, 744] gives 15.4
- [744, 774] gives 16.3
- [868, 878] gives 15.5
